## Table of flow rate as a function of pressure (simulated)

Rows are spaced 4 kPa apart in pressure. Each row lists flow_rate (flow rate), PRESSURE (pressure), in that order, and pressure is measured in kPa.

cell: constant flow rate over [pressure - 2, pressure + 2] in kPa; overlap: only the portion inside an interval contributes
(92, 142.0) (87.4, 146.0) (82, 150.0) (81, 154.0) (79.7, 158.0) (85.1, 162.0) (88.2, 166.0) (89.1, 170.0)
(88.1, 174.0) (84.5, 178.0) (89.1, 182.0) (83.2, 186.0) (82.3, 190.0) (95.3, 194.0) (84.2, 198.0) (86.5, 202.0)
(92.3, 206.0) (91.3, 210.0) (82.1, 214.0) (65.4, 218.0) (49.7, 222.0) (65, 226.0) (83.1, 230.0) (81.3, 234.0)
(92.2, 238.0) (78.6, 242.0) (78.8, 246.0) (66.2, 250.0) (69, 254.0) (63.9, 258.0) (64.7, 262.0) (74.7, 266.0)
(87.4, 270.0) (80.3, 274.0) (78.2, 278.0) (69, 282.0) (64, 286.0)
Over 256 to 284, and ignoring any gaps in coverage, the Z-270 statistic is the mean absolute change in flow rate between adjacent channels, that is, 7.0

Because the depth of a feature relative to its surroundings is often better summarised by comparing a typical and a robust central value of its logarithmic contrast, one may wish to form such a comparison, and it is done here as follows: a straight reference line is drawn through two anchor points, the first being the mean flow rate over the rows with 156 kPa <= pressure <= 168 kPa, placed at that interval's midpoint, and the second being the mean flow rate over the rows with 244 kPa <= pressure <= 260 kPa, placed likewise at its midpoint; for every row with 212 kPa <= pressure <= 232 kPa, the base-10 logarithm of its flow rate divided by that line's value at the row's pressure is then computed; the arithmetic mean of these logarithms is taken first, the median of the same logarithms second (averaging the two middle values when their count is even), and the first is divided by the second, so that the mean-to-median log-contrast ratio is 0.73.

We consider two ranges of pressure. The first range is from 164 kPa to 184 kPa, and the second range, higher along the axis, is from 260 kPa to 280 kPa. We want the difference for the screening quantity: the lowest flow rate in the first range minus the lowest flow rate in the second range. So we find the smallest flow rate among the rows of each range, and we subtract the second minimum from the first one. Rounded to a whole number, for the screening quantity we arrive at 20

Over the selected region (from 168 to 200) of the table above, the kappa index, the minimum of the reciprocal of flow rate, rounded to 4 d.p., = 0.0105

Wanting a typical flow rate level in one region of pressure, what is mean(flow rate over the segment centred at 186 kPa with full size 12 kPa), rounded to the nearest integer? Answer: 85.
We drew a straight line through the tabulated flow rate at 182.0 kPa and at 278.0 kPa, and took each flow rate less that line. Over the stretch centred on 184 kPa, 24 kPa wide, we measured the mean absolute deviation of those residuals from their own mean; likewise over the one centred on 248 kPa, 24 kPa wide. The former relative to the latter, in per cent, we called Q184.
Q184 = 48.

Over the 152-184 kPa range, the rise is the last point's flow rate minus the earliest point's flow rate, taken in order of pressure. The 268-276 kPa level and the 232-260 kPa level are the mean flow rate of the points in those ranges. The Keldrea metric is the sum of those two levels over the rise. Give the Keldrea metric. 20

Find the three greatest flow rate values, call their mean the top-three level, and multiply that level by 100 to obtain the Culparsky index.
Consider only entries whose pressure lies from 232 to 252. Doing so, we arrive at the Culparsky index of 8410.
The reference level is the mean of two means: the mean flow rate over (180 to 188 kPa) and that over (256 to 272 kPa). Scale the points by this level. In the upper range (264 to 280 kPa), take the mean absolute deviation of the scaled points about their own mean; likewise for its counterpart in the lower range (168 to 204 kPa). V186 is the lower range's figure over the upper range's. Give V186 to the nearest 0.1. 0.8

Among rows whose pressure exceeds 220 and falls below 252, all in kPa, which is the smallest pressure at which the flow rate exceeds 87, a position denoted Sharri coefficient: 238.0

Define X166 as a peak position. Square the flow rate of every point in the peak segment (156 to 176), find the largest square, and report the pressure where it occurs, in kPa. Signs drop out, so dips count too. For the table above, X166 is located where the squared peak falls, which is 170.0 kPa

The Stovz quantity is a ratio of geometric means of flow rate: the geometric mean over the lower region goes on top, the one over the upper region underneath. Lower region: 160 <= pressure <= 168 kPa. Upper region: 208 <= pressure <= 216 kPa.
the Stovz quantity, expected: 1.0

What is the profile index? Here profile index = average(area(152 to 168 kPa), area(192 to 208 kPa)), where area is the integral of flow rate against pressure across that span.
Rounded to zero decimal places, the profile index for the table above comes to 1385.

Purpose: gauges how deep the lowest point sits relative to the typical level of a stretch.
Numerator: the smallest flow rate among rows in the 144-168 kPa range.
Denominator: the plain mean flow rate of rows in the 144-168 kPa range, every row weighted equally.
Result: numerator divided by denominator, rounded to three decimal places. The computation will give 0.950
